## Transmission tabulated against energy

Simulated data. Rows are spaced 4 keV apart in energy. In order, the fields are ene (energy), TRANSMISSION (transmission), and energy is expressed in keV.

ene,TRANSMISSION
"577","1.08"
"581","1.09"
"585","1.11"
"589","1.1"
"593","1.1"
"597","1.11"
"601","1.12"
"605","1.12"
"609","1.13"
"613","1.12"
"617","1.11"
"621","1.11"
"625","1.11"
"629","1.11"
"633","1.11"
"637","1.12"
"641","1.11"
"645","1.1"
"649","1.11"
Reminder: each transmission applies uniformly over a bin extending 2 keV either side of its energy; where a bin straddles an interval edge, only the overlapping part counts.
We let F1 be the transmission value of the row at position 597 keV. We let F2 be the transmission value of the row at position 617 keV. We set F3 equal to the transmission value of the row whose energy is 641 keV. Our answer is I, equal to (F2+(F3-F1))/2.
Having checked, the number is 0.555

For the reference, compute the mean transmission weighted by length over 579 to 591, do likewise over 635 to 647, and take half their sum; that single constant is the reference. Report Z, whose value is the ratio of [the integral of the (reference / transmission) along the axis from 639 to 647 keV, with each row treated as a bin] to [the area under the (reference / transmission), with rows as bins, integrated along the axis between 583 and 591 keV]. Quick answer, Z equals 1.00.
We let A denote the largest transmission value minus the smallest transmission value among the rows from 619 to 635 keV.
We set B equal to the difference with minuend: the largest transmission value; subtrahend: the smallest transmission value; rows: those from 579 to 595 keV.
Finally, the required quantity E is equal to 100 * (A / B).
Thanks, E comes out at 0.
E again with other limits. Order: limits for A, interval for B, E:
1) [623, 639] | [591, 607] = 50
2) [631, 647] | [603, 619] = 100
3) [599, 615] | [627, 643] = 100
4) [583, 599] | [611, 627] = 100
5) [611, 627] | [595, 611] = 50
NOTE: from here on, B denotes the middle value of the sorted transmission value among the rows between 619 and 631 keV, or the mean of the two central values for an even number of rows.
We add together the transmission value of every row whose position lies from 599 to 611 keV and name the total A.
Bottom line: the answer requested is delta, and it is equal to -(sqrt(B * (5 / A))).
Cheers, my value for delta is -1.28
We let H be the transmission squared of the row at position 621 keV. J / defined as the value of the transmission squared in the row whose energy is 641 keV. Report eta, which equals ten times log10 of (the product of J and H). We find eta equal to 1.81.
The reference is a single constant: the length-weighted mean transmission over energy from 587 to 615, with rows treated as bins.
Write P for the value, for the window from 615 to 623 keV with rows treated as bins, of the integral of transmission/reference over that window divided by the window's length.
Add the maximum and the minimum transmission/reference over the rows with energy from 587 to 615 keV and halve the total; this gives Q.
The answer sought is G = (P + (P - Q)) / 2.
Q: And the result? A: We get 0.496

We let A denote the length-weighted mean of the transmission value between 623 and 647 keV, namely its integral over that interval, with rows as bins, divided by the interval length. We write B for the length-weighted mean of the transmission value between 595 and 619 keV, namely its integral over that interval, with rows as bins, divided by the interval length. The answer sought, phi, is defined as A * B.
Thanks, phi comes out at 1.24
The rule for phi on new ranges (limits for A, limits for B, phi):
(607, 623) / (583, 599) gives 1.23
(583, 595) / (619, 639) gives 1.23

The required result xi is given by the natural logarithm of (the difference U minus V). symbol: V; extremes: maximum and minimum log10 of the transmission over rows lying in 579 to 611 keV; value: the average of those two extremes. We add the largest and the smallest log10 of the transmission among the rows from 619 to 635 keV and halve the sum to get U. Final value -9.6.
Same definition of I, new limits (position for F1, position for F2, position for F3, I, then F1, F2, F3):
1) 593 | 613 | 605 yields 0.570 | 1.1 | 1.12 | 1.12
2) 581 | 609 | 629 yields 0.575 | 1.09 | 1.13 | 1.11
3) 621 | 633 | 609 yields 0.565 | 1.11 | 1.11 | 1.13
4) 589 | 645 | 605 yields 0.560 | 1.1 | 1.1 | 1.12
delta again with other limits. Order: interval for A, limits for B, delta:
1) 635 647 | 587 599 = -1.29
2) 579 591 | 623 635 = -1.30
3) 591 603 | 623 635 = -1.29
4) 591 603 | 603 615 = -1.30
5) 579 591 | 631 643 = -1.30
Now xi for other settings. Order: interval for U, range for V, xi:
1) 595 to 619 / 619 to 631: -5.6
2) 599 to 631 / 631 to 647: -5.5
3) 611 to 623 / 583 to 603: -6.2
